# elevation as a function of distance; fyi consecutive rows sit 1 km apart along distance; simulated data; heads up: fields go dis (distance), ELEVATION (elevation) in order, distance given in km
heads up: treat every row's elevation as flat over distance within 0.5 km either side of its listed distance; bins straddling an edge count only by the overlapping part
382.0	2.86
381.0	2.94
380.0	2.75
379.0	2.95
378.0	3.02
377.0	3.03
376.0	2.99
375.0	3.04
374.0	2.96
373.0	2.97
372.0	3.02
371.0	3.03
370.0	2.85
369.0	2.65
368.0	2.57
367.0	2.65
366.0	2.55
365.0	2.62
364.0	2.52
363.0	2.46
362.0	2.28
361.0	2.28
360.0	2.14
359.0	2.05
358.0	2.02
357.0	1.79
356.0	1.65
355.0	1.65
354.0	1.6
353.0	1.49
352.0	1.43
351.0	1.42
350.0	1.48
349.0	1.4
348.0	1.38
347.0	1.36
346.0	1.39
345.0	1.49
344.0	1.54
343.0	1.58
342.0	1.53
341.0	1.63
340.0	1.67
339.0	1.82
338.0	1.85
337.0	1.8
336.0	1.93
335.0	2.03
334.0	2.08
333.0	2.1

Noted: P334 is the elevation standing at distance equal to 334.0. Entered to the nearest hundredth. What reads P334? 2.08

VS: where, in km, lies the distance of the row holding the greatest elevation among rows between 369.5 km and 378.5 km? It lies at 375.0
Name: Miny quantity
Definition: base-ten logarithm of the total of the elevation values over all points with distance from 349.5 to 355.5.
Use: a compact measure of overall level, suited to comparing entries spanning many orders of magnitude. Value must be 0.96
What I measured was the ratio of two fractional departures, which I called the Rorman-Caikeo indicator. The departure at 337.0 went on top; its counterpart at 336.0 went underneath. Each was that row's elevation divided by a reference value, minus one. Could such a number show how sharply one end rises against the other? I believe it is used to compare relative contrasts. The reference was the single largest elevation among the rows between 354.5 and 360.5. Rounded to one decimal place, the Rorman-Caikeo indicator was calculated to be 1.6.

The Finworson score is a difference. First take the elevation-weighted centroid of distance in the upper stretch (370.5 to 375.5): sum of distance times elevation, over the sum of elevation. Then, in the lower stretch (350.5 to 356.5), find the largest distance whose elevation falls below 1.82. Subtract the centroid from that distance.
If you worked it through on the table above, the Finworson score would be -17.0 km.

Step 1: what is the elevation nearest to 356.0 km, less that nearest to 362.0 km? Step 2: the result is -0.6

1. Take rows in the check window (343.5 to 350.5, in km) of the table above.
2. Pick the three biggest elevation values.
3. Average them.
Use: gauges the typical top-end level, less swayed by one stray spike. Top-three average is 1.5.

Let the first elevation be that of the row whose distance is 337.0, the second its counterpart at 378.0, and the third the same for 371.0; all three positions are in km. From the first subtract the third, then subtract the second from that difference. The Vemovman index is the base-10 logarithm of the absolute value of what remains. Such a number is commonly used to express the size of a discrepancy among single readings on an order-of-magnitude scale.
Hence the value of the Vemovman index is 0.6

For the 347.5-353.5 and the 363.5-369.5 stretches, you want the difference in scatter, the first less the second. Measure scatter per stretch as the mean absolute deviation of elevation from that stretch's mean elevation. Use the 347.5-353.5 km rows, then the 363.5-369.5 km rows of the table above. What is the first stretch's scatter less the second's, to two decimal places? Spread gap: -0.01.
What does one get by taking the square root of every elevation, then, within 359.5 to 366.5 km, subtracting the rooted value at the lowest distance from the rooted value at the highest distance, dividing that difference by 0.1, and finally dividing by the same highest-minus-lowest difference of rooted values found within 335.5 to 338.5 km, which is -46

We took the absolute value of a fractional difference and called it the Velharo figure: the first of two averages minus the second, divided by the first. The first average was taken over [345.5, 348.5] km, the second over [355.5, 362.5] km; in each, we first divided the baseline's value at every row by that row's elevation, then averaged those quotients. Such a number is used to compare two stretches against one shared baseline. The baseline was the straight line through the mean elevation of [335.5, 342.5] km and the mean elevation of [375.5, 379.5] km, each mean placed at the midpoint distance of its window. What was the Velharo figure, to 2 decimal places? 0.18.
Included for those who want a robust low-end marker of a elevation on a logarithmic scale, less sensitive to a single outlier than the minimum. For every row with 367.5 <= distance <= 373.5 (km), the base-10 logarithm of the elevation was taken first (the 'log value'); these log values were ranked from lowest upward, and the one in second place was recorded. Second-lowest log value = 0.42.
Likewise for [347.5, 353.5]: 0.15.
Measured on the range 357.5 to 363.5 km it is 0.31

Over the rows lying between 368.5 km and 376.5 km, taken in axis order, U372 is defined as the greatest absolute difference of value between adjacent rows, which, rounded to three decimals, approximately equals 0.200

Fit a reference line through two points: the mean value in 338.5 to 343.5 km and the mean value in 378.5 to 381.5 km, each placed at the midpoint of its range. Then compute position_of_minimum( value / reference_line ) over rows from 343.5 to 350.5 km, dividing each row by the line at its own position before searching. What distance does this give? 349.0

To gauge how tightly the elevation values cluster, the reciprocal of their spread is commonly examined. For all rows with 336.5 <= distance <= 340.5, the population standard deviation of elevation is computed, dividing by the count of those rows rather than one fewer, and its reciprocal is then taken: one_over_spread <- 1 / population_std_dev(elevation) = 15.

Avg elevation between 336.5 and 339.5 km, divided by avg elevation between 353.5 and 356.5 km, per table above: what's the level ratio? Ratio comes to 1.1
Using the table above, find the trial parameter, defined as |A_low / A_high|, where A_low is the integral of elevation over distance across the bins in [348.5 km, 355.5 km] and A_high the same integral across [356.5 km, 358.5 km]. 2.7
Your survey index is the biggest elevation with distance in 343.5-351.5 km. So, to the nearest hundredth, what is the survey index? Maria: 1.54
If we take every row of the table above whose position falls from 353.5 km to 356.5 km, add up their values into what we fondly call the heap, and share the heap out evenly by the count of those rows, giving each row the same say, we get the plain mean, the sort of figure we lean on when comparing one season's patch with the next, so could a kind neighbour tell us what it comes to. 1.6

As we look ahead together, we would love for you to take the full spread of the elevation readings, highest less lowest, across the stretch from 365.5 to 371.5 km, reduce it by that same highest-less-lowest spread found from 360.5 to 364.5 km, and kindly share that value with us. 0.24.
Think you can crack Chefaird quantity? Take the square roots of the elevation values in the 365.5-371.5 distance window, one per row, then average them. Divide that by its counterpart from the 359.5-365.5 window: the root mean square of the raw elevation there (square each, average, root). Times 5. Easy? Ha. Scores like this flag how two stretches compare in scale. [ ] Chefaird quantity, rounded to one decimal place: 3.4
